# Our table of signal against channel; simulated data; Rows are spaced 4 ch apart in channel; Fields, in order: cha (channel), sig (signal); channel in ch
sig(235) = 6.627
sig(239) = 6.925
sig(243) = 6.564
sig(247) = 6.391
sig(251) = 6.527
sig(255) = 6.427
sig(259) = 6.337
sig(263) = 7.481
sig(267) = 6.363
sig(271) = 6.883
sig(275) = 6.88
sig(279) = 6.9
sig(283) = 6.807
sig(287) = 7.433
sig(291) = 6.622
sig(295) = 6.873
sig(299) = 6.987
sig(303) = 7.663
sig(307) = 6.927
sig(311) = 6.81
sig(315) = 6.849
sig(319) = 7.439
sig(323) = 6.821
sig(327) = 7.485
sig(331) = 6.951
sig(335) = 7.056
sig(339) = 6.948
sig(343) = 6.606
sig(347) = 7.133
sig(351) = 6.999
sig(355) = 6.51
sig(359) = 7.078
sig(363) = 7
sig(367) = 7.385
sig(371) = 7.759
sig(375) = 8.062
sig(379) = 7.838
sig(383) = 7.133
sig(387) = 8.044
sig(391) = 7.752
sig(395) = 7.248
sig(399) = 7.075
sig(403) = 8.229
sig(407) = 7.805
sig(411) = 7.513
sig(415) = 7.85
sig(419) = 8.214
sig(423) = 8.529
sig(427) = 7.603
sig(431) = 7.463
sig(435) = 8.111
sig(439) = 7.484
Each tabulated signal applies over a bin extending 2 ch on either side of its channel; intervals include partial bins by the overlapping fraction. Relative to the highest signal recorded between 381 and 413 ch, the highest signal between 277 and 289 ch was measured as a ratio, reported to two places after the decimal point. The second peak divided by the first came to 0.90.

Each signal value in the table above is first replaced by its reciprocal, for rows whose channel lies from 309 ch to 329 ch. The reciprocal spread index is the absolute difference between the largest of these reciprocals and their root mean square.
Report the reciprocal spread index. 0.0052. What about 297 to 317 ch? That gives 0.0046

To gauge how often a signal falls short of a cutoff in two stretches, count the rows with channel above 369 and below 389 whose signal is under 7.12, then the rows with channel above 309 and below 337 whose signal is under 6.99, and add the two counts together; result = 4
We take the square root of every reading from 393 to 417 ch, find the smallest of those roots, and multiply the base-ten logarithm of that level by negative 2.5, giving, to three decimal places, -1.062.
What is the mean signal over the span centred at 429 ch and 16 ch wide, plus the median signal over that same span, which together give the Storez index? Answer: 15.8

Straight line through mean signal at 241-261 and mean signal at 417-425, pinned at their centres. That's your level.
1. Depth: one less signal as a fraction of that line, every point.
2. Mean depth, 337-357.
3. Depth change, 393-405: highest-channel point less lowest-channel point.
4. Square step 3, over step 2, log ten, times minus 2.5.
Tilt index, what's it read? 2.2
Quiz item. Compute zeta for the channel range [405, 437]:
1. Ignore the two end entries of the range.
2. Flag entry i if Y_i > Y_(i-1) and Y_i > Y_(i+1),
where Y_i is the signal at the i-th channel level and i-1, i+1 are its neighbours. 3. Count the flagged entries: 1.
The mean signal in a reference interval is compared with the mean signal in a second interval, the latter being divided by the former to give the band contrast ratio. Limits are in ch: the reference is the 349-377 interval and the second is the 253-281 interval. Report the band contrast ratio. 0.931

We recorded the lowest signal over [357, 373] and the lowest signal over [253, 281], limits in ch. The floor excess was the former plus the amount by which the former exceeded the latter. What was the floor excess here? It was 7.7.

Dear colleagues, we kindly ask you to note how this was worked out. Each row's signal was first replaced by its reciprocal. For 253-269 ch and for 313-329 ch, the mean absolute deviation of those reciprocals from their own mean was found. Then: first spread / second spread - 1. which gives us 0.41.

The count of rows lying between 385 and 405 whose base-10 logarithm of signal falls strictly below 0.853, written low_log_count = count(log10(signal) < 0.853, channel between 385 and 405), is 1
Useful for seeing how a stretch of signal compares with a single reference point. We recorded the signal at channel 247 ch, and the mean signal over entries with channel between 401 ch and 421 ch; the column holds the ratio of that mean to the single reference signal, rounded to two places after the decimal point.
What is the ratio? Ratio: 1.24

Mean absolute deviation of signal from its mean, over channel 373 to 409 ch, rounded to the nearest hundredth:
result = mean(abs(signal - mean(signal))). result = 0.36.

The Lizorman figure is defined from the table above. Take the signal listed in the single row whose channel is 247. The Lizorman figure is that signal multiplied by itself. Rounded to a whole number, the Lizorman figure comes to 41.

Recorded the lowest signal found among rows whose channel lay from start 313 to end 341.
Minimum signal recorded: 6.821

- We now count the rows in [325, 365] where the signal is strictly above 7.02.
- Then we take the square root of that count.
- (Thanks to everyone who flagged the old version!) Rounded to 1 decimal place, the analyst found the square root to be 2.0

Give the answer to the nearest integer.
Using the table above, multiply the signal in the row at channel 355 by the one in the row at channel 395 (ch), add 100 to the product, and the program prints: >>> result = 147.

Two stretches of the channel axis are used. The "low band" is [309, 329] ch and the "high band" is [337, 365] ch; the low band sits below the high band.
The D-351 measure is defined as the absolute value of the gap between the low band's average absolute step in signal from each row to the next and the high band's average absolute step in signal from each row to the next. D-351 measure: 0.12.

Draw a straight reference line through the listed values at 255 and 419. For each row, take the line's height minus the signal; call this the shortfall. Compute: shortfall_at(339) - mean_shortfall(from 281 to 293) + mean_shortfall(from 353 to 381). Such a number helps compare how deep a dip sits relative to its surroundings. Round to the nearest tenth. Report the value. 0.8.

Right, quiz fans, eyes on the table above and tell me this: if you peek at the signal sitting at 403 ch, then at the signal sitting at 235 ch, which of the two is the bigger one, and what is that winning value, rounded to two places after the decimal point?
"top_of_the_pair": 8.23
